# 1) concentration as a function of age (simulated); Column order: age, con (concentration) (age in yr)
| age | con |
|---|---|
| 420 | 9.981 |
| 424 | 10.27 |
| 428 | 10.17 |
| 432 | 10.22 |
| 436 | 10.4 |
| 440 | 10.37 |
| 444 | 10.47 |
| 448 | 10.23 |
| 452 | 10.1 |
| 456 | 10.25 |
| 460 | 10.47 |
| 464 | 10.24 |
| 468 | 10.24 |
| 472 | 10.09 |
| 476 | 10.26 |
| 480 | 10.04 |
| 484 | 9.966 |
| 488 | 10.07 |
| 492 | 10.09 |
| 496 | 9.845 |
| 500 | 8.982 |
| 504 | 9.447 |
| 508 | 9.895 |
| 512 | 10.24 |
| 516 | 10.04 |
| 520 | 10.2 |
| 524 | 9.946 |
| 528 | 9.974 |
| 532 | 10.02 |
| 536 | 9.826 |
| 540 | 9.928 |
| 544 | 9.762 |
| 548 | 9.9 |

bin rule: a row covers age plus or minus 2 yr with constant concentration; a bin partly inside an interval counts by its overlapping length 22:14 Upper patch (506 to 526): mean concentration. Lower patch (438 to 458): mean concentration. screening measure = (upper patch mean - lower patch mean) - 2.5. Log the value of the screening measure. -2.7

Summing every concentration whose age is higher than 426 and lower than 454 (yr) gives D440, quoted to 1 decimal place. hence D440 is 72.0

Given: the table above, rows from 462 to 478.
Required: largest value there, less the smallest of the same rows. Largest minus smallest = 0.17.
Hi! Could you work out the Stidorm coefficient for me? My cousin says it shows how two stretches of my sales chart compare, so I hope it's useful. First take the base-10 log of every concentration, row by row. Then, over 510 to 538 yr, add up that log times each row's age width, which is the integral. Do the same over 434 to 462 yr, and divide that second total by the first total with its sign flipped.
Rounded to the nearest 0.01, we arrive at -1.01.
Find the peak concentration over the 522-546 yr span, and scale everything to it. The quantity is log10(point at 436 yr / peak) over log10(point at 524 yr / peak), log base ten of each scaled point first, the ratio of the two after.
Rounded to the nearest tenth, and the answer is -5.0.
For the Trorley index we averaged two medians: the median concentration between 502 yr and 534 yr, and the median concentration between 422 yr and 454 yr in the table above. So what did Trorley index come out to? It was 10.1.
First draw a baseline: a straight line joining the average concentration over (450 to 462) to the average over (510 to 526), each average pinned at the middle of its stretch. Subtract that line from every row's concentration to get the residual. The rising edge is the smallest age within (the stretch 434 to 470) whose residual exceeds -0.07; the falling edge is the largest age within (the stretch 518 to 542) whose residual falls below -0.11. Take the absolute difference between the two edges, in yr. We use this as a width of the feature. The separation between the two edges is 104 yr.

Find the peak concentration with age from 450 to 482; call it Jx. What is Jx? 10.47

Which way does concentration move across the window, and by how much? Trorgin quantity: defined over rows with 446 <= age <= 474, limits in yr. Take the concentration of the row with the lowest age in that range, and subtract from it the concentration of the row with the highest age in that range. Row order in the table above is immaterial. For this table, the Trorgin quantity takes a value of 0.140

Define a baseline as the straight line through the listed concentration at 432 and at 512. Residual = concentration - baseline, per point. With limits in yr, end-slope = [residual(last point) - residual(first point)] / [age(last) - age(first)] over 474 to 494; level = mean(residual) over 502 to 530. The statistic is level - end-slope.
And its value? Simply -0.3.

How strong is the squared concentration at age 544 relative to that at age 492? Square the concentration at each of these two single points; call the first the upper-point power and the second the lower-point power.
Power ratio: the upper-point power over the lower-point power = 0.94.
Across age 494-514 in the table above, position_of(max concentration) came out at 512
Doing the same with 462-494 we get 476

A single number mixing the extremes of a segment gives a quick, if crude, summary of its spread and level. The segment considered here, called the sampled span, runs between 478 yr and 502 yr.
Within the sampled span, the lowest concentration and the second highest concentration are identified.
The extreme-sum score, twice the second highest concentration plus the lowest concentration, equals 29.1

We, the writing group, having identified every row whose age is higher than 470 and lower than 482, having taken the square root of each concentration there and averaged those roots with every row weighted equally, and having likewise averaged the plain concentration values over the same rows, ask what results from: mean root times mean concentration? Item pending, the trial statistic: 32.2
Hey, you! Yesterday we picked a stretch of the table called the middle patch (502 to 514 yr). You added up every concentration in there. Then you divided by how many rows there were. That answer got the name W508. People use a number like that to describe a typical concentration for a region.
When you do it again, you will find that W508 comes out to 9.86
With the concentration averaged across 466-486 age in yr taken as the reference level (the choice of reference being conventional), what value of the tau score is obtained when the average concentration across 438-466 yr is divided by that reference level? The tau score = 1.02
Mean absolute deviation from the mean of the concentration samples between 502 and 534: 0.156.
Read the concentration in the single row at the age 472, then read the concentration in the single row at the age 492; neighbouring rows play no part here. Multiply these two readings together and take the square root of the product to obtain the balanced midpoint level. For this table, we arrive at 10.1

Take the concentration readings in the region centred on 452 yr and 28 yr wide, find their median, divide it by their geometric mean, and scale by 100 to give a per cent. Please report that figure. 99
